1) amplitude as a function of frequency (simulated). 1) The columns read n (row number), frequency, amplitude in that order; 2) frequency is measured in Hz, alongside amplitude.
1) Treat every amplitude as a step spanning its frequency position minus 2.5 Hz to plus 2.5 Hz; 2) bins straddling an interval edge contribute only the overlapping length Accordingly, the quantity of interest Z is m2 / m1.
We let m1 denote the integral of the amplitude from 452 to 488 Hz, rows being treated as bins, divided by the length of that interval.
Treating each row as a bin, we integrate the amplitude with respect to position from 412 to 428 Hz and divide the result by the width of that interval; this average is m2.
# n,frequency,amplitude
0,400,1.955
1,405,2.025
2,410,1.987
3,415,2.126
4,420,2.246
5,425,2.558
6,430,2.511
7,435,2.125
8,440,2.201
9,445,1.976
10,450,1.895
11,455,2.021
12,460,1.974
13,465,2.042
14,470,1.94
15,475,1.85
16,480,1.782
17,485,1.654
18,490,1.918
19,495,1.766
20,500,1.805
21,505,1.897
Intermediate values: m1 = 1.90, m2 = 2.3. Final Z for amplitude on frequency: 1.22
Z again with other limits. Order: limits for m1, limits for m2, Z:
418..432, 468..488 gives 0.74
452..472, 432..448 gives 1.06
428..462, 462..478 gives 0.93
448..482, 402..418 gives 1.06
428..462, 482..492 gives 0.85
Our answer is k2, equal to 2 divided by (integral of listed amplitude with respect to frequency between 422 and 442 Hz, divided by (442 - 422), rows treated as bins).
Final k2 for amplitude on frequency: 0.85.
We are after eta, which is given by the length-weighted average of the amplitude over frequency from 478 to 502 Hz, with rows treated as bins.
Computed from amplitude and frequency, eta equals 1.8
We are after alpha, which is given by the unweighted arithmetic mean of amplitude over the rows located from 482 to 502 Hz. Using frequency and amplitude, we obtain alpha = 1.79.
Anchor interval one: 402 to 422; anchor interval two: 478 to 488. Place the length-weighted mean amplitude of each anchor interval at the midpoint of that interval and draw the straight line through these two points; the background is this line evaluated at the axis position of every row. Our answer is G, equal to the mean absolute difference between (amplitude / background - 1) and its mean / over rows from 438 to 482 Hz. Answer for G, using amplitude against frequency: 0.036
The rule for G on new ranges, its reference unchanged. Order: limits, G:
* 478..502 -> 0.051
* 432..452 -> 0.045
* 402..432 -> 0.116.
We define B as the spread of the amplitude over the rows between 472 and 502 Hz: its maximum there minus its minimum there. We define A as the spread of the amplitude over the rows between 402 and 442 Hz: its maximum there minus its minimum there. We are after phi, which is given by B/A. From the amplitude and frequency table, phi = 0.5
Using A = 0.57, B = 0.264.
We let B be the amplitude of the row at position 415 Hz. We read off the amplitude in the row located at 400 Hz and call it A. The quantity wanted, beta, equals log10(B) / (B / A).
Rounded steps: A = 1.955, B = 2.126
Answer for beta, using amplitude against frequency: 0.301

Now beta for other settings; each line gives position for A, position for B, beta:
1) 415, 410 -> 0.319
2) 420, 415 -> 0.346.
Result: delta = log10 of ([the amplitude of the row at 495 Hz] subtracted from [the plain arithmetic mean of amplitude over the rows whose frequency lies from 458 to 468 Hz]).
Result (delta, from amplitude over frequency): -0.6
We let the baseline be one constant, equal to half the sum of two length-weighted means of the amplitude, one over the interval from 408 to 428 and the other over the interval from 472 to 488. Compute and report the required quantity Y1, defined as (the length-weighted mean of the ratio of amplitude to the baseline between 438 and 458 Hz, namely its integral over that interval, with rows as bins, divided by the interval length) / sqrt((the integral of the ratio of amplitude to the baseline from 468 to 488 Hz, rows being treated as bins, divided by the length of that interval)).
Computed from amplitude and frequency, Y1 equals 1.06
